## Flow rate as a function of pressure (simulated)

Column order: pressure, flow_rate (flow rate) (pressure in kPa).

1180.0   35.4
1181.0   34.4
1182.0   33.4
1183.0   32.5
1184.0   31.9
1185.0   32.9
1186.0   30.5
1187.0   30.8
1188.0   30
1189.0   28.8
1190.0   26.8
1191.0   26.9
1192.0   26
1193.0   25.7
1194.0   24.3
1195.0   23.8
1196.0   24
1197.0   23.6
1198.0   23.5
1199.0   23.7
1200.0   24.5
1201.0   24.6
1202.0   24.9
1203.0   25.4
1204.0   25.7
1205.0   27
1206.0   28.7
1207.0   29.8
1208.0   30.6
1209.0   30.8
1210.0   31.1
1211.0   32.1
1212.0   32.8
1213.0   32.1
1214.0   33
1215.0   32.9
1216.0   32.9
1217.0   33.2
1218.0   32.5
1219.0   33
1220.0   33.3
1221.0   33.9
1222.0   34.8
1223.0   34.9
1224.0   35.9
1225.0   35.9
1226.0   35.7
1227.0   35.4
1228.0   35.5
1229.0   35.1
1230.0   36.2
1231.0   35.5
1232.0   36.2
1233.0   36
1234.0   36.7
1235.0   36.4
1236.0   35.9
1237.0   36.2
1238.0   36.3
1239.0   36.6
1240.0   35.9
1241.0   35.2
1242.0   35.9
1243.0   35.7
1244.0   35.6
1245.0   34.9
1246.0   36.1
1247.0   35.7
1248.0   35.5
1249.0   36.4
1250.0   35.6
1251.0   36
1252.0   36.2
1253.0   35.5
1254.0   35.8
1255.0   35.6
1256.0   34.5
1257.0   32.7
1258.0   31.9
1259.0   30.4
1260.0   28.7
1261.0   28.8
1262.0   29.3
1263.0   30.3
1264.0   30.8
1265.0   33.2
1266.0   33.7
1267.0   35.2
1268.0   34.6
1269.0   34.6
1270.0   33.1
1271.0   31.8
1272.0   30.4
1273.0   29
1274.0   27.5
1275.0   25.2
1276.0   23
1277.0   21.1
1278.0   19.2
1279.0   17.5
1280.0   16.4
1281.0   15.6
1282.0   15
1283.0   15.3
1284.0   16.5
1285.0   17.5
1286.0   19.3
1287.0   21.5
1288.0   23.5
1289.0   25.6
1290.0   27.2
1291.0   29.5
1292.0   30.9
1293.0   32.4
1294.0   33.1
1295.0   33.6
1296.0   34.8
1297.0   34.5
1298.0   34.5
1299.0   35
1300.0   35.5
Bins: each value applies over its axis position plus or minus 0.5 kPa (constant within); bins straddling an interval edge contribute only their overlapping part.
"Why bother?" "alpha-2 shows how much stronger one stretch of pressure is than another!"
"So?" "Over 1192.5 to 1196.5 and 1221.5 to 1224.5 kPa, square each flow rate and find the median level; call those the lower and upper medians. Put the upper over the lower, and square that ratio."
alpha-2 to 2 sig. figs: 4.4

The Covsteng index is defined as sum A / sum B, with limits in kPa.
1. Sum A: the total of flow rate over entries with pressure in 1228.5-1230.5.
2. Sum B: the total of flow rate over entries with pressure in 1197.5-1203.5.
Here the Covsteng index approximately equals 0.49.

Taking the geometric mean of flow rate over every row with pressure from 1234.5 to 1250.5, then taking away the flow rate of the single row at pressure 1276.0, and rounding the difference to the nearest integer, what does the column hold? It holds 13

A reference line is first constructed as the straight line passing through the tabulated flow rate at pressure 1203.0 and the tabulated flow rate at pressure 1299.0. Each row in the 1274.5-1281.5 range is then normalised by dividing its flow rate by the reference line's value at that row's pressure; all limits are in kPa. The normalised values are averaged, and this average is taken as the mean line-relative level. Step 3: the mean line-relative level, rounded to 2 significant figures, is 0.60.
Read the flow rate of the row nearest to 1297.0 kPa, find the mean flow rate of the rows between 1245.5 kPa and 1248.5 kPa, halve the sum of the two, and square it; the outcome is 1234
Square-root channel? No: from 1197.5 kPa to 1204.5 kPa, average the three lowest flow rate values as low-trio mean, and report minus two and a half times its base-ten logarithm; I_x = -3.4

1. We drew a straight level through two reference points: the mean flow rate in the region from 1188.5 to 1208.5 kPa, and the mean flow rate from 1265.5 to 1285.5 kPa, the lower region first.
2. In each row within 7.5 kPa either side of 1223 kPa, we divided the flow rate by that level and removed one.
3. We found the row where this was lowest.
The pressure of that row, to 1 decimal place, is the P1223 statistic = 1218.0 kPa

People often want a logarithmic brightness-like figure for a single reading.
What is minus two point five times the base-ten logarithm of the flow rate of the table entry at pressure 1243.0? -3.88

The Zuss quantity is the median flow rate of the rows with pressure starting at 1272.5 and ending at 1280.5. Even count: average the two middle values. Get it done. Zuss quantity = 22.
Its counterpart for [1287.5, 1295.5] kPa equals 30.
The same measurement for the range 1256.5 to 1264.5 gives 30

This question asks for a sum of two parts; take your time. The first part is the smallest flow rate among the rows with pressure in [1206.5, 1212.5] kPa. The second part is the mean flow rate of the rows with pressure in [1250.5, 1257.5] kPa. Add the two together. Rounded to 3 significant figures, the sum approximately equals 65.0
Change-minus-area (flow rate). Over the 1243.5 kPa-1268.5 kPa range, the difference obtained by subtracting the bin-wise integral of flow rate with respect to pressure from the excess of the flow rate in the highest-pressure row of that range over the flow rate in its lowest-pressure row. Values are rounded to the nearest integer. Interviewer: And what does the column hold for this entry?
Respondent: -844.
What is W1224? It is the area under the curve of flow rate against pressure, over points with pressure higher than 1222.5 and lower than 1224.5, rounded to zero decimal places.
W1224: 71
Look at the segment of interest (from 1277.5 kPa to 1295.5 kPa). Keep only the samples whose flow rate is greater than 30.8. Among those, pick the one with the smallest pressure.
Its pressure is 1292.0 kPa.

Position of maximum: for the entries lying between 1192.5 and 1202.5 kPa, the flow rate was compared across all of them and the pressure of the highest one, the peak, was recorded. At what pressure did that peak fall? 1193.0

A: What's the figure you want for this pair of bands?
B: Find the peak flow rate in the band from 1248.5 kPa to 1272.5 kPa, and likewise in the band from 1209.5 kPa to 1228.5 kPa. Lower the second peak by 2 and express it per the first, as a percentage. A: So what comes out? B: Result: 93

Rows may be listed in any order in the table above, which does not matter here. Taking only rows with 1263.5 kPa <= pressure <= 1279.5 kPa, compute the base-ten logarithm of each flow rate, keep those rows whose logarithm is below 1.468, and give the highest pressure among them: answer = 1279.0 kPa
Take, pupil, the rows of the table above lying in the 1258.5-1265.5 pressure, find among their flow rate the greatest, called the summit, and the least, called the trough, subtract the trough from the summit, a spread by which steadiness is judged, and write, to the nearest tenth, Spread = 4.5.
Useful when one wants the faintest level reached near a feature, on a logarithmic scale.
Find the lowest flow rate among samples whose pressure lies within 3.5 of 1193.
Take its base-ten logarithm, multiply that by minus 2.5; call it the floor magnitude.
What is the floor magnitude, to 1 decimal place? -3.4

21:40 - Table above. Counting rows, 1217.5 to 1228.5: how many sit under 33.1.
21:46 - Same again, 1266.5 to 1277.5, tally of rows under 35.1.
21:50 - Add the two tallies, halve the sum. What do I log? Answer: 6.0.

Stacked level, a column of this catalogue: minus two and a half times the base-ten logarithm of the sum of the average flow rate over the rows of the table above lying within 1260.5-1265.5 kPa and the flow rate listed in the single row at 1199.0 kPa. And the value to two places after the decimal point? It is -4.33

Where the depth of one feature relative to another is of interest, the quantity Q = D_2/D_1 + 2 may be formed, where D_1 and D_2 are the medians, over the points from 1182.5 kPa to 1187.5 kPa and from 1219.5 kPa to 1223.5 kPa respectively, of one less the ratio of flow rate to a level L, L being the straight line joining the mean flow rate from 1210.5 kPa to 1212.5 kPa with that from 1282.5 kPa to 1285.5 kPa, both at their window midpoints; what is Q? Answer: 1.2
